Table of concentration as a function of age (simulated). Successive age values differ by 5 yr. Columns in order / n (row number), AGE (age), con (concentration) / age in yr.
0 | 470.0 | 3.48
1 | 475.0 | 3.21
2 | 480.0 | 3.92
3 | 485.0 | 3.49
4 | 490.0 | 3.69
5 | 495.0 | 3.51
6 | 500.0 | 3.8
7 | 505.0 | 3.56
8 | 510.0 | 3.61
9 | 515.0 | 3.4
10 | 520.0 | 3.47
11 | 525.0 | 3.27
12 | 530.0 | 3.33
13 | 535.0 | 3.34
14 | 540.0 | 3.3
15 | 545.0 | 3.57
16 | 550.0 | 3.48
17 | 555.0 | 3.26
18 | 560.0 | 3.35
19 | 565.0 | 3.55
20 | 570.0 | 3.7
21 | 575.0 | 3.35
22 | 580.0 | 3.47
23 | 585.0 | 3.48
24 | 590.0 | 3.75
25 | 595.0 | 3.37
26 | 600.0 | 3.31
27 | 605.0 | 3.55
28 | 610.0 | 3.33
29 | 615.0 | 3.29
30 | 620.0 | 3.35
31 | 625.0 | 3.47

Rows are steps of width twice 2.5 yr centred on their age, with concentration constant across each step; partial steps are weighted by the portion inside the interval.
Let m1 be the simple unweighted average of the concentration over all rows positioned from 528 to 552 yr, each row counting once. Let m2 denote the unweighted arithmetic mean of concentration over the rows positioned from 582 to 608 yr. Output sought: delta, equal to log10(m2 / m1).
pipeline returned 0.01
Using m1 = 3.40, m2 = 3.49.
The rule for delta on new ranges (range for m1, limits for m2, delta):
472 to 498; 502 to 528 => -0.01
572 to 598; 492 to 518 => 0.01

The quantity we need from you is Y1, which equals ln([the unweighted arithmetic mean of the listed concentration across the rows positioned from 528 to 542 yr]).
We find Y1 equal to 1.20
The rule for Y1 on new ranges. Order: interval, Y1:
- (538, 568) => 1.23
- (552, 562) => 1.20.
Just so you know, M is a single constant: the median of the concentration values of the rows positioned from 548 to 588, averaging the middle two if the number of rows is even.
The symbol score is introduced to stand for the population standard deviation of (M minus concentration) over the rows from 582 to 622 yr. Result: 0.15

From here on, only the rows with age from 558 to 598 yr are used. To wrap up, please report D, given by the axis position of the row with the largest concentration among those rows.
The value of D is 590.0 yr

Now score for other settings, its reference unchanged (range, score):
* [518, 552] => 0.10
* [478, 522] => 0.16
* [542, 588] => 0.13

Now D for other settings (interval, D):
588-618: 590.0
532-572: 570.0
